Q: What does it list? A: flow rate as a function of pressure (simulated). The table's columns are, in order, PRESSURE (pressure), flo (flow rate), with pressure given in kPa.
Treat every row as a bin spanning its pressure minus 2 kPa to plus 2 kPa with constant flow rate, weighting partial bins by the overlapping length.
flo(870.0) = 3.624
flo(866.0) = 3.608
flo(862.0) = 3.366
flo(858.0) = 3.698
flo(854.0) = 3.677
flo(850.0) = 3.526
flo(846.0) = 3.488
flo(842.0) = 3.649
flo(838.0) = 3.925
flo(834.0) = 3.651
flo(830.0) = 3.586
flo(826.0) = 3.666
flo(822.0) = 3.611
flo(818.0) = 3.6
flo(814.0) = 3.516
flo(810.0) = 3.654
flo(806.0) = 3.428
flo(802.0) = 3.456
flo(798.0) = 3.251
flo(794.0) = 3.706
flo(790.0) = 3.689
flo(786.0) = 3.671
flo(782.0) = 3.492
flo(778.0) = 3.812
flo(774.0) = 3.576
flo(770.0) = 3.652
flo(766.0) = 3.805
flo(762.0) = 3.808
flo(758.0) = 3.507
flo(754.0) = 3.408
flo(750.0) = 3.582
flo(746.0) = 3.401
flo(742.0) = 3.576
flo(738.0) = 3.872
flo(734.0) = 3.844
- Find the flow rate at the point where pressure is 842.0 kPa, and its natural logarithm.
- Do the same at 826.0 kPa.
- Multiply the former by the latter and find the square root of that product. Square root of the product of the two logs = 1.30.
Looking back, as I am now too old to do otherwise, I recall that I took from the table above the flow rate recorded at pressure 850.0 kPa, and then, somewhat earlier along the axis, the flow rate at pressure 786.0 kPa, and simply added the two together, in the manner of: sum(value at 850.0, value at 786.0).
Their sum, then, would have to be 7.20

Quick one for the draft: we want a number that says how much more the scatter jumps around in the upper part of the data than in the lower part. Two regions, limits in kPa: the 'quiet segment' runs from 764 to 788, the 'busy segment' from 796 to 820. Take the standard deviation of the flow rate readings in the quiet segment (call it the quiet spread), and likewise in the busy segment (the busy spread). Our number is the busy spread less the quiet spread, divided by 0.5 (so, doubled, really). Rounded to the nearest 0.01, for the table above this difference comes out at 0.03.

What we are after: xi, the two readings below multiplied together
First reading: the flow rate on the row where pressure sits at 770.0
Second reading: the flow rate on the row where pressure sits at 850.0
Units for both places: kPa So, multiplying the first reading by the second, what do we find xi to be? 12.88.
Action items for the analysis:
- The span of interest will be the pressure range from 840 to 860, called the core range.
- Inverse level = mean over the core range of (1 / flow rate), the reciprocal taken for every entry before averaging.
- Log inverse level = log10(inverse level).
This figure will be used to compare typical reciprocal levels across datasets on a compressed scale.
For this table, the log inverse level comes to -0.557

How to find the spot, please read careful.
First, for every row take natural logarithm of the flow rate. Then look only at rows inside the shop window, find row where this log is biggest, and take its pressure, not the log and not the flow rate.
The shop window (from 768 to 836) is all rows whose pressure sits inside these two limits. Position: 778.0 kPa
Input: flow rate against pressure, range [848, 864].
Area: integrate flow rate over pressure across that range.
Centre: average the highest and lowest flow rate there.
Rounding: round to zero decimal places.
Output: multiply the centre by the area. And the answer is 202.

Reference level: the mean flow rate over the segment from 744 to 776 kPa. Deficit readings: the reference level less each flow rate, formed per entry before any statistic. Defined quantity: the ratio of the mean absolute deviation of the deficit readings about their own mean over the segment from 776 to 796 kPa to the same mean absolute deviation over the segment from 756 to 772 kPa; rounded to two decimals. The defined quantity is 0.65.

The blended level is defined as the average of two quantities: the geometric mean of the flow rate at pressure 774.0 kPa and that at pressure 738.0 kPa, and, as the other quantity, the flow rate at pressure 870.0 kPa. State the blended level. 3.67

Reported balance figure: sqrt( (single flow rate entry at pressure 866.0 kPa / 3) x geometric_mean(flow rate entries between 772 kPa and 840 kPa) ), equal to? 2.081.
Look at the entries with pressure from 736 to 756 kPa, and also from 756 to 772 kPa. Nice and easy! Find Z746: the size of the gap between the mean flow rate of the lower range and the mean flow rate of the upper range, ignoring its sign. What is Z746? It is 0.13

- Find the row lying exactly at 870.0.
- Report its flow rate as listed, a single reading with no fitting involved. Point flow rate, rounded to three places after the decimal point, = 3.624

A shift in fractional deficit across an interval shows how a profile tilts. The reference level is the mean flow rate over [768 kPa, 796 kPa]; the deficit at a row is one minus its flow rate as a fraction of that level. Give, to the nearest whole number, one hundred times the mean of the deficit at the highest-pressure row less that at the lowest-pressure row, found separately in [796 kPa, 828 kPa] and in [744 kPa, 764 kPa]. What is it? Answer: -11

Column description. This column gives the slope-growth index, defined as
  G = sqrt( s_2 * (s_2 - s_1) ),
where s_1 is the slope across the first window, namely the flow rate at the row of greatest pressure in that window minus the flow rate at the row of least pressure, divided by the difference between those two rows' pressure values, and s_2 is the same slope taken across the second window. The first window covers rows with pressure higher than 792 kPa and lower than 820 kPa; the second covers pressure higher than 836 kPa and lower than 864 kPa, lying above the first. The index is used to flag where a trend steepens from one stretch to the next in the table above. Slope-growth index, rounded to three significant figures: 0.0210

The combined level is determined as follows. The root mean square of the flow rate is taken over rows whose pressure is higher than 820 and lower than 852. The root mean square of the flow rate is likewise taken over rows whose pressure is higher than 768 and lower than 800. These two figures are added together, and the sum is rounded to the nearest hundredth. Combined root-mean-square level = 7.25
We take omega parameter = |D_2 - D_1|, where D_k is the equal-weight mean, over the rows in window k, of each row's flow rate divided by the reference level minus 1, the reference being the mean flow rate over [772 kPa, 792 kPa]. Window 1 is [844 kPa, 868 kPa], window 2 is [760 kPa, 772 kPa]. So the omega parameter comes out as 0.053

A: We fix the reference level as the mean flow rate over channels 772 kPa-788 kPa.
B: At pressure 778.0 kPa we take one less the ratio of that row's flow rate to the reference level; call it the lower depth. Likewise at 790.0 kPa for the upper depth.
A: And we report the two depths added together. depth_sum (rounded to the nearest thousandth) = -0.062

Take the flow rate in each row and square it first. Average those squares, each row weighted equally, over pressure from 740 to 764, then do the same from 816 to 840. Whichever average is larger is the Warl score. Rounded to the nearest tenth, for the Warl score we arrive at 13.5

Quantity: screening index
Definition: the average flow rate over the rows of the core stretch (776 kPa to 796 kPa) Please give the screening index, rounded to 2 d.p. 3.67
